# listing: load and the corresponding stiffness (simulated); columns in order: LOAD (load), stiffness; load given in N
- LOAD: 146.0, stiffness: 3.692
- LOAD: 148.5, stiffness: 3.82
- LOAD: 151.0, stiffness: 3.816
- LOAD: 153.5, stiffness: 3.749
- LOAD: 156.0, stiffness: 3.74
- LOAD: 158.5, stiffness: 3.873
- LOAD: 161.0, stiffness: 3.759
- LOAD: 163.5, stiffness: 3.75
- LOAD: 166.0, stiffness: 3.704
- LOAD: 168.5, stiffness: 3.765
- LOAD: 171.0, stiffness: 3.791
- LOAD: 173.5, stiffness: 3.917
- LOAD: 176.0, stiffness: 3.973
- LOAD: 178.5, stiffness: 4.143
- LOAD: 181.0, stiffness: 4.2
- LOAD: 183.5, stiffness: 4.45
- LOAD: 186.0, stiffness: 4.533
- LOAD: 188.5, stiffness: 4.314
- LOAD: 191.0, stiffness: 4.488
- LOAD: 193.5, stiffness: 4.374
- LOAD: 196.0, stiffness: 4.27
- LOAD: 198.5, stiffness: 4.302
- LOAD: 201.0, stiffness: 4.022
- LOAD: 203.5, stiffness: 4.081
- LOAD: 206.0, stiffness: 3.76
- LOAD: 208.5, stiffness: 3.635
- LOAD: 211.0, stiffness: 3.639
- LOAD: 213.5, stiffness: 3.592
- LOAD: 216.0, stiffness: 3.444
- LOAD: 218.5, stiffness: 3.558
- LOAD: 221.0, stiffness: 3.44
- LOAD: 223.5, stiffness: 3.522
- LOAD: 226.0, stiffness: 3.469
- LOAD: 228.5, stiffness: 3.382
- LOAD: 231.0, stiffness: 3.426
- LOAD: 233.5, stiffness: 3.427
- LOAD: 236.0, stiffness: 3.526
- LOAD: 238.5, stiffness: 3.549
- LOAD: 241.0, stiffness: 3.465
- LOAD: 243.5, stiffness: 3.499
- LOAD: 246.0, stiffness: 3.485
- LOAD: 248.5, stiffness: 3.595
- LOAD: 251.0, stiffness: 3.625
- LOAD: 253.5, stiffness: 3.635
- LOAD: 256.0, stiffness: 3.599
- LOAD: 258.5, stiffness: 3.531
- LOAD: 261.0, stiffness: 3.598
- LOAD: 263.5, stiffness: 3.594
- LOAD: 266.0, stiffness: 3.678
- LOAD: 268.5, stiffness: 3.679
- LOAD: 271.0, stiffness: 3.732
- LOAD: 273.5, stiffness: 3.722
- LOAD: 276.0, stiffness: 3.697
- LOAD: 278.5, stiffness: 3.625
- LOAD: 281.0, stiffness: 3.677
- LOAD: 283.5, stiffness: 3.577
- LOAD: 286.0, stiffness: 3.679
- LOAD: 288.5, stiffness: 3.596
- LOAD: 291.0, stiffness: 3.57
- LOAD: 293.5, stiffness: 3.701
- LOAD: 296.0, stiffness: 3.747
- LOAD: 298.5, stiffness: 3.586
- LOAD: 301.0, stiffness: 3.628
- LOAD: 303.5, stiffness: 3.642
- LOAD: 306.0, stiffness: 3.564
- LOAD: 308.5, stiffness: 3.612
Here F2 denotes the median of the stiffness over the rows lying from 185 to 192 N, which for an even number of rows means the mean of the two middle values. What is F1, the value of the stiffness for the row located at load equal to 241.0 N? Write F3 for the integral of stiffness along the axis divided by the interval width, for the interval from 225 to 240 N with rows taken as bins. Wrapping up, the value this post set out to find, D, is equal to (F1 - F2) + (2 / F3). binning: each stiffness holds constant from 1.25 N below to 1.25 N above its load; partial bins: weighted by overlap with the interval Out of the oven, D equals -0.4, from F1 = 3.465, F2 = 4.5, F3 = 3.46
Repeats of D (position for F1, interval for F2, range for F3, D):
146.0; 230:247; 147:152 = 0.7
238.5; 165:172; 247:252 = 0.3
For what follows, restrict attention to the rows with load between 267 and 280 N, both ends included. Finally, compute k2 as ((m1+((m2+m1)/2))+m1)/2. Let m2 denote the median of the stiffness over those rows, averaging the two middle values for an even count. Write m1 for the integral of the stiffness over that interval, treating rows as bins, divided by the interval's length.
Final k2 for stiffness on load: 5.54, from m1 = 3.69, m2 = 3.70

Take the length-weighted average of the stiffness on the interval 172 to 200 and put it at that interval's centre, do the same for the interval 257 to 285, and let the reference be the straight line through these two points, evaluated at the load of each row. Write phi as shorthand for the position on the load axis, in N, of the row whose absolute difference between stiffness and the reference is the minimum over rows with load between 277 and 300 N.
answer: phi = 283.5 N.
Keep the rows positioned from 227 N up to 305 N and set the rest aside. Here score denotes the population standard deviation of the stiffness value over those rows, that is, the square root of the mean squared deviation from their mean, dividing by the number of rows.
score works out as 0.09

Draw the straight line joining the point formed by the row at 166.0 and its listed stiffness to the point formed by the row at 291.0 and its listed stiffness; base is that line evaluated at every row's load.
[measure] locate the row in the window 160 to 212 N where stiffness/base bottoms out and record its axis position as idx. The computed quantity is 208.5 N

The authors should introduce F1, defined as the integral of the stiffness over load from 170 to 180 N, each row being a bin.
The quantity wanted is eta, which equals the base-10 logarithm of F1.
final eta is 1.60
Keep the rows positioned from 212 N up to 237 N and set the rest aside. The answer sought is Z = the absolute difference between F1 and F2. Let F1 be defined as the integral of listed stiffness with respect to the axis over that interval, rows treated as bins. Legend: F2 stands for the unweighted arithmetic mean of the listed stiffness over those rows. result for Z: 84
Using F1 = 87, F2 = 3.48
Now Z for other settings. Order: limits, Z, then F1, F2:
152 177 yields 91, 95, 3.80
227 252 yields 84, 87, 3.50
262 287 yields 88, 92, 3.67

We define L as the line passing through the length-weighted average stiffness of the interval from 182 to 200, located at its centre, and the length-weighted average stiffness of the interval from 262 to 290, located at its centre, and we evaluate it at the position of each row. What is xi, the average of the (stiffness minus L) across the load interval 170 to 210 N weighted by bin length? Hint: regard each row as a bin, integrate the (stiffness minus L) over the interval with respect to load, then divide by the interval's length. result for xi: -0.3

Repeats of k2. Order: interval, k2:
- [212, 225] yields 5.27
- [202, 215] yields 5.59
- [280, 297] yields 5.48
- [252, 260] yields 5.39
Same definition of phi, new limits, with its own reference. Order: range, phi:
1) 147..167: 158.5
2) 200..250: 203.5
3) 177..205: 203.5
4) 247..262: 261.0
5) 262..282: 266.0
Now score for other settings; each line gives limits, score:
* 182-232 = 0.41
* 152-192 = 0.29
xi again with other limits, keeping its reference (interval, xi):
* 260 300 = 0.0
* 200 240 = -0.5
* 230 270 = -0.3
